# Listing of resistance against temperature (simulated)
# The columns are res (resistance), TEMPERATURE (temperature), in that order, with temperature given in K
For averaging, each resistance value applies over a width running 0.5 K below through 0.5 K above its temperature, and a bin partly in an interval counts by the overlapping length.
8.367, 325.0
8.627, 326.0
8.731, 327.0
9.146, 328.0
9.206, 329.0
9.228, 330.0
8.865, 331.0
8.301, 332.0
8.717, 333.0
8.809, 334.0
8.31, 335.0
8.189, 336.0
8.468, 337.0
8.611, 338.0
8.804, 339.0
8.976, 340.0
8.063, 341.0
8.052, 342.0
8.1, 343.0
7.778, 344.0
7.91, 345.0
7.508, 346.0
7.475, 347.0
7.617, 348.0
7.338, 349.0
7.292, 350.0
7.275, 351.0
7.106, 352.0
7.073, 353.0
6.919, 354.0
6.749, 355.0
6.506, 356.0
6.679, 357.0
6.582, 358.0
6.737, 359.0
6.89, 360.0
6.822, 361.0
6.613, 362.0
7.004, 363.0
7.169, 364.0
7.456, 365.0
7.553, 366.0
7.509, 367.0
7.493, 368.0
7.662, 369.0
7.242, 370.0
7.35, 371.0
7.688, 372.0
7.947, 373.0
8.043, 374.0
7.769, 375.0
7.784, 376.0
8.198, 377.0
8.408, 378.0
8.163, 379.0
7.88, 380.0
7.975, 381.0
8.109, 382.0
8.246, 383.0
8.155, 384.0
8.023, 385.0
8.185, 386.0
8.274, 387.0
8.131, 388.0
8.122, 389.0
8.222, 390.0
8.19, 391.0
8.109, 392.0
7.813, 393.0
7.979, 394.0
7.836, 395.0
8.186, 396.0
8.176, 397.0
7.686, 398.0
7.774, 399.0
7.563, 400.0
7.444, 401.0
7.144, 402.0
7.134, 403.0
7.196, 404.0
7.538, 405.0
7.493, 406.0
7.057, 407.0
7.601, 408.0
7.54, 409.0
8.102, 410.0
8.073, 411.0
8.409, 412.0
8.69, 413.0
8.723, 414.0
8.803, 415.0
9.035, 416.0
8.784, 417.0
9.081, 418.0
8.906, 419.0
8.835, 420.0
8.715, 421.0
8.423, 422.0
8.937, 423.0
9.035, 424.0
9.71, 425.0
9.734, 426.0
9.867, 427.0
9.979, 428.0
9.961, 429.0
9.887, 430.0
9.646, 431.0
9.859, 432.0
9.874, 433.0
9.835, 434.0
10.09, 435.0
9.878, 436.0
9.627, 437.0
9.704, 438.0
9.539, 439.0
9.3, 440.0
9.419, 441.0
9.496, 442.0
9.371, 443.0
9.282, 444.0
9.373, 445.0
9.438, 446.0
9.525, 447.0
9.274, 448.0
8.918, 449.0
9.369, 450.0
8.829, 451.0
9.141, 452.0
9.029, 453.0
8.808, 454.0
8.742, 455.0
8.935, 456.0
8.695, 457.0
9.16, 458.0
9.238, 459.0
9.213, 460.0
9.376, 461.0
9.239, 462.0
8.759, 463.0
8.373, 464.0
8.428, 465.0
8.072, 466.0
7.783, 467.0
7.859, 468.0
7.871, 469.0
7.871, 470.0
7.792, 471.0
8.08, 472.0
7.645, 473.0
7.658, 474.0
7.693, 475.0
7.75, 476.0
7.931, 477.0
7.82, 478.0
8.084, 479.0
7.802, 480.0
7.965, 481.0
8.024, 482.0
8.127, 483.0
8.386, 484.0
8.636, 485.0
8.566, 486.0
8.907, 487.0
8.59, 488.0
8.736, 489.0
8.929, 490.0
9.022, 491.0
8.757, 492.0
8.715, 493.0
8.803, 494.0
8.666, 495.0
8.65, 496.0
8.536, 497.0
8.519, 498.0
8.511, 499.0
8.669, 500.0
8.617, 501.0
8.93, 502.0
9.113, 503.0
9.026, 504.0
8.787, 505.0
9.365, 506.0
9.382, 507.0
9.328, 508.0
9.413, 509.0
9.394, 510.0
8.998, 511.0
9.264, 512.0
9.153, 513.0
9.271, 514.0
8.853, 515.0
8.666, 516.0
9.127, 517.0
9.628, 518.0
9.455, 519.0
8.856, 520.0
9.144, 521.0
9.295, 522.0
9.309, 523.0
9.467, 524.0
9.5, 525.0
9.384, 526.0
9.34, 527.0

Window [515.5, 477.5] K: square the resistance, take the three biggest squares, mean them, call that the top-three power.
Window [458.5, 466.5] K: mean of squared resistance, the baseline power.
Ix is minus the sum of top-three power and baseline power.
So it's -167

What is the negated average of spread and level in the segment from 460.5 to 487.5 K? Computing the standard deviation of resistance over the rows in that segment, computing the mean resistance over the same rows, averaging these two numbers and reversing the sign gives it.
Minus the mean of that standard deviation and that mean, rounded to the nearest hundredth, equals -4.32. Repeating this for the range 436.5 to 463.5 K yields -4.75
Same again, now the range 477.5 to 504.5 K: -4.46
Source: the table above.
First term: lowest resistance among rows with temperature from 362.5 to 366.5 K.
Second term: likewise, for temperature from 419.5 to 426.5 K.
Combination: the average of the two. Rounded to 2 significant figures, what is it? 7.7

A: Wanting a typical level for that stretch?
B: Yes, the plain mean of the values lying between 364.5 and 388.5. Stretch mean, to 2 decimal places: 7.89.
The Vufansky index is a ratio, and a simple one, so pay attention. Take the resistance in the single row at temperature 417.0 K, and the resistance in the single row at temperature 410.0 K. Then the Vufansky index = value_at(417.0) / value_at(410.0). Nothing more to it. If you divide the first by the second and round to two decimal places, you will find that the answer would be 1.08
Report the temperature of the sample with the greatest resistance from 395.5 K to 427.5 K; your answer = 427.0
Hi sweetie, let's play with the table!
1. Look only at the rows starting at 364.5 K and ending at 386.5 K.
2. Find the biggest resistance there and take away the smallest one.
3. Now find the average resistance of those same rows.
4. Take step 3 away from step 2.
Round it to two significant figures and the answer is -6.7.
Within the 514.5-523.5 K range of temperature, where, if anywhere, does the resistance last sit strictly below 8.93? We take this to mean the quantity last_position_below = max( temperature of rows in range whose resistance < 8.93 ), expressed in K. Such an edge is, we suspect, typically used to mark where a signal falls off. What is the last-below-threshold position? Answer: 520.0 K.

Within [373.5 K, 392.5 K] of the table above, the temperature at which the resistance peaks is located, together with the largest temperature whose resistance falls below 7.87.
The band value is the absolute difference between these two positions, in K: 2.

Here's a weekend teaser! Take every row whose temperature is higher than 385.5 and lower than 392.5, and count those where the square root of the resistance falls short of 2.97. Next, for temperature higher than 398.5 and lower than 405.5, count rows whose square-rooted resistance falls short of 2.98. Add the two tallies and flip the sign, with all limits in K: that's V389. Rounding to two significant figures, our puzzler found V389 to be -14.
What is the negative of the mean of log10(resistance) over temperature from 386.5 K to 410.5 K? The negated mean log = -0.89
